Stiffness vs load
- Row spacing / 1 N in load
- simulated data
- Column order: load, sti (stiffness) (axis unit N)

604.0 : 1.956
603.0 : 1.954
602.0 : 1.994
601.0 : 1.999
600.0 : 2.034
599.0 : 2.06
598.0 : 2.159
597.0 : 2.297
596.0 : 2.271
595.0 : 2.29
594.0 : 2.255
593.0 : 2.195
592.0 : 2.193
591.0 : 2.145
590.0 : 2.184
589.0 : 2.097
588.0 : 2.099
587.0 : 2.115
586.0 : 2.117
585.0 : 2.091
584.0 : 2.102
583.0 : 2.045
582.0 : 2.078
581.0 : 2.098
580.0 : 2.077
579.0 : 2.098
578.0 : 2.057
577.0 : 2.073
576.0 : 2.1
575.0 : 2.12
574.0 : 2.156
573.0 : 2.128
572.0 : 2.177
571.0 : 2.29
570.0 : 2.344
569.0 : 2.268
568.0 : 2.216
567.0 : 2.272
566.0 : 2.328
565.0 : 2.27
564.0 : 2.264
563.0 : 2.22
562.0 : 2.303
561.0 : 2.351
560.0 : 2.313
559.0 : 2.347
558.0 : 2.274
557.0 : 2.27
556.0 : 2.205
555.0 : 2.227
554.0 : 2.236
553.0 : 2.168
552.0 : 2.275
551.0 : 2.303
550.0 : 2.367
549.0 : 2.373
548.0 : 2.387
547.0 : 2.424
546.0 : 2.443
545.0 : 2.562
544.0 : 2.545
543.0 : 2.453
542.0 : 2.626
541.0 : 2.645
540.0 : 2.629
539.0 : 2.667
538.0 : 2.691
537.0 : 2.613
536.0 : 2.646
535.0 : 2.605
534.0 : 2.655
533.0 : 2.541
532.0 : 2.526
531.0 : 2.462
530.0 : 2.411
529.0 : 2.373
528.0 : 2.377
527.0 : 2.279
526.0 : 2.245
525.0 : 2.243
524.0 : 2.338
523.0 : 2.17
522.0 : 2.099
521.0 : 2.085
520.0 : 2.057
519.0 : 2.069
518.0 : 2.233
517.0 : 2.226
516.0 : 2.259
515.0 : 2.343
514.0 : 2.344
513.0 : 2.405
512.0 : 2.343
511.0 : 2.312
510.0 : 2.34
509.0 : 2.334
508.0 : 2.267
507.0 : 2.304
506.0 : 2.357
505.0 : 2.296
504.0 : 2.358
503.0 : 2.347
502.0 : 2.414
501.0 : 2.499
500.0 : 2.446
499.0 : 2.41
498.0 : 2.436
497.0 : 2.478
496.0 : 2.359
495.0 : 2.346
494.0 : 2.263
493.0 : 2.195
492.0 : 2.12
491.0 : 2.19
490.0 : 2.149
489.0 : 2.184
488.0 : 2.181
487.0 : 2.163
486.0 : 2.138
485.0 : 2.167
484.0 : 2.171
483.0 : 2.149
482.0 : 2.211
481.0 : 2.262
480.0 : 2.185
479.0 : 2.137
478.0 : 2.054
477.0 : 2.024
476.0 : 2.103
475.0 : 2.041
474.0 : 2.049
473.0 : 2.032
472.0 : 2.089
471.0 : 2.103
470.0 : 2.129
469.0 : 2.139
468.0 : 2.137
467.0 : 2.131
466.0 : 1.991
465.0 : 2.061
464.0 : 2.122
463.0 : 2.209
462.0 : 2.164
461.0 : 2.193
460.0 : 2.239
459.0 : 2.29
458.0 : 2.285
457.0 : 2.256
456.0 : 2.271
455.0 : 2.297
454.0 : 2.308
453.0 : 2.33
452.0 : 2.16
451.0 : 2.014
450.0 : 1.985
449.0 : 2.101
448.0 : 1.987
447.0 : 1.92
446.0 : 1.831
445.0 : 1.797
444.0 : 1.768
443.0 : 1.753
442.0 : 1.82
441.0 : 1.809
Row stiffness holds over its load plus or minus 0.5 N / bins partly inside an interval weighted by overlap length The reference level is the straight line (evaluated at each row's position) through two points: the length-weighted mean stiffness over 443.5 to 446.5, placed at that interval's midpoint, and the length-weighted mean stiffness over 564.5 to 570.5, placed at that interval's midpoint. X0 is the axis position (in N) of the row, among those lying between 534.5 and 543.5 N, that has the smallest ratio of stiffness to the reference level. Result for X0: 543.0 N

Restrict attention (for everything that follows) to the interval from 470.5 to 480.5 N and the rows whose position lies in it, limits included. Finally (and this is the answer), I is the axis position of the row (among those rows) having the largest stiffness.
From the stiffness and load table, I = 480.0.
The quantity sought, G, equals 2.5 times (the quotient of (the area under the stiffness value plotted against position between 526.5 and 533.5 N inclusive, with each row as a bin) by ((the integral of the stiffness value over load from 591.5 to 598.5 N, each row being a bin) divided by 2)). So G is 5.42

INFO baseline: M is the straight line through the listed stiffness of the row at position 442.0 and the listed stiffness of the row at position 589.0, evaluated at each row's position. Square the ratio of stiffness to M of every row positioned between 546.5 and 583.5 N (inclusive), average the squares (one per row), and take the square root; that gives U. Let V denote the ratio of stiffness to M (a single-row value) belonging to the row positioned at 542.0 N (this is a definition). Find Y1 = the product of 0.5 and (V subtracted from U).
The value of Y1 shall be -0.109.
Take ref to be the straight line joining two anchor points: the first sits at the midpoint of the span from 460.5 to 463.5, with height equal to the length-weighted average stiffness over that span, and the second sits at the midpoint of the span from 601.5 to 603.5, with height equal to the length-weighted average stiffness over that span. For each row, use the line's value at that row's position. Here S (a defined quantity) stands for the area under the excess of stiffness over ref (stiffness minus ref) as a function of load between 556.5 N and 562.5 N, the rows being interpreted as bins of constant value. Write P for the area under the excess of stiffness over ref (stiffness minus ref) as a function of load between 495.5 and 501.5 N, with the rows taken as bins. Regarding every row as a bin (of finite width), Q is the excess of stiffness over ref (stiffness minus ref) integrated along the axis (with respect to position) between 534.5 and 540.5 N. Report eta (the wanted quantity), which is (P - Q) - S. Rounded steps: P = 1.8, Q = 3.41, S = 1.6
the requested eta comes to -3.2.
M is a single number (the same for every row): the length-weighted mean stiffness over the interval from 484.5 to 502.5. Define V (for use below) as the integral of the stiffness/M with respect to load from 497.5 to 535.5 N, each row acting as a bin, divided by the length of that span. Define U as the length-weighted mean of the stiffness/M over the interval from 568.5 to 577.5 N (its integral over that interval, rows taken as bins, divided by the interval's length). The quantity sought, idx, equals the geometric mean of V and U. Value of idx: 0.99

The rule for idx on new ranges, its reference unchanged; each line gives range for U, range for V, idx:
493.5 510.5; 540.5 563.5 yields 1.03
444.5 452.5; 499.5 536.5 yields 0.94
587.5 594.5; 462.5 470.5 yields 0.94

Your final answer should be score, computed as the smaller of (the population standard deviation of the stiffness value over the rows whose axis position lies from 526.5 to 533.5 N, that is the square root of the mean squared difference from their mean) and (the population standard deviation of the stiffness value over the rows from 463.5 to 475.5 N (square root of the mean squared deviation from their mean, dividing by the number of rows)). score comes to 0.047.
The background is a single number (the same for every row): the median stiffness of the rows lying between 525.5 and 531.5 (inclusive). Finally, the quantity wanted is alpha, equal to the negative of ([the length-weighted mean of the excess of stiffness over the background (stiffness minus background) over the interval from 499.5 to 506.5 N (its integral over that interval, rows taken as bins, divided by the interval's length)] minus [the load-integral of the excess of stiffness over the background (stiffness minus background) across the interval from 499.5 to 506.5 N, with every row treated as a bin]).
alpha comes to 0.1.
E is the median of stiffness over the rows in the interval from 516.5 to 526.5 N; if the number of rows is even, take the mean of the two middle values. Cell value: 2.20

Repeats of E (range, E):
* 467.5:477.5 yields 2.10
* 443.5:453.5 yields 1.99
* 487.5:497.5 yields 2.19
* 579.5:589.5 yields 2.10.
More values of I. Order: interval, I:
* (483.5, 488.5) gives 488.0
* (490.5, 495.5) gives 495.0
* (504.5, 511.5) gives 506.0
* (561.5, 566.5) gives 566.0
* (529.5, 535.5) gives 534.0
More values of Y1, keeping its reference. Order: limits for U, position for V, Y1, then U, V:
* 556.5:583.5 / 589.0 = 0.036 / 1.07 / 1.00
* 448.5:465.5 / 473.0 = 0.053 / 1.19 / 1.08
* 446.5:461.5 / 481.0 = -0.006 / 1.18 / 1.19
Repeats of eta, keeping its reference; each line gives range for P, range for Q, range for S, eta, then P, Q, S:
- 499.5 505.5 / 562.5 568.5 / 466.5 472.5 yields 0.5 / 1.6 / 1.39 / -0.3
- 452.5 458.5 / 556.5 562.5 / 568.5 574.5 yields -2.3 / 0.6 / 1.62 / 1.2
